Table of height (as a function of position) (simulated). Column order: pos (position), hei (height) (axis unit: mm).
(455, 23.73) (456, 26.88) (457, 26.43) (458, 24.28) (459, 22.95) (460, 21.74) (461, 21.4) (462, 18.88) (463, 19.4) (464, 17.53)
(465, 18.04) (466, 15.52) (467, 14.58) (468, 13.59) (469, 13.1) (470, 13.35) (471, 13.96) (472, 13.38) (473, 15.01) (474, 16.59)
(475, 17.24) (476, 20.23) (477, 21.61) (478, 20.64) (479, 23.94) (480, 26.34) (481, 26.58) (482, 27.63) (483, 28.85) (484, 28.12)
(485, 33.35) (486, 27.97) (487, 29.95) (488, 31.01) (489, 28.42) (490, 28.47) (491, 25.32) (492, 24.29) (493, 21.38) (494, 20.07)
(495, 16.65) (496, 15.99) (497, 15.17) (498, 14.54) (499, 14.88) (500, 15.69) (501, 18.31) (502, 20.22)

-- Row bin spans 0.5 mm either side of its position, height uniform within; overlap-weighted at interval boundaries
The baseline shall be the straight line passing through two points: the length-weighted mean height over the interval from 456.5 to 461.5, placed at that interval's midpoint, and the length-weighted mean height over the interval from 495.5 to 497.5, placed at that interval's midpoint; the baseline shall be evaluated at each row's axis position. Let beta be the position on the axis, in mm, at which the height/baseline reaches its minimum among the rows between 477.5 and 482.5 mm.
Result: 478 mm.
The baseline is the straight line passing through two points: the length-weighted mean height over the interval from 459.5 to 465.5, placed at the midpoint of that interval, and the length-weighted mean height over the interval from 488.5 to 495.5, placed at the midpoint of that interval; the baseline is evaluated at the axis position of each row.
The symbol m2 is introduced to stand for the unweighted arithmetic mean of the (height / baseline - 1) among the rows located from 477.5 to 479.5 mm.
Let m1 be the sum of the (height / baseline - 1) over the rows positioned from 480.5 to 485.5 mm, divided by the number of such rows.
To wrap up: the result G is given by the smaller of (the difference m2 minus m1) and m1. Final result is -0.27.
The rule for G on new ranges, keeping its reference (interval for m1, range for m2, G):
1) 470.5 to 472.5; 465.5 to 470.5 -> -0.34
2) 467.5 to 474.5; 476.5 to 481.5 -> -0.32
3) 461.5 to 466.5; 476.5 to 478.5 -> -0.09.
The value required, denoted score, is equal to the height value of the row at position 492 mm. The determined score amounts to 24.29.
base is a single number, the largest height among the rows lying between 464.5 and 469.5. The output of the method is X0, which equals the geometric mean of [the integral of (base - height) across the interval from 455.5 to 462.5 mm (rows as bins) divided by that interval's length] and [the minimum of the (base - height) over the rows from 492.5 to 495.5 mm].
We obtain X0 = 4.2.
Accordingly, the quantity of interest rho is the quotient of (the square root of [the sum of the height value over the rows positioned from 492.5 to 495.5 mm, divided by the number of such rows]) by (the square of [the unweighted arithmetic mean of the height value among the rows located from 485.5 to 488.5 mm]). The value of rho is 0.005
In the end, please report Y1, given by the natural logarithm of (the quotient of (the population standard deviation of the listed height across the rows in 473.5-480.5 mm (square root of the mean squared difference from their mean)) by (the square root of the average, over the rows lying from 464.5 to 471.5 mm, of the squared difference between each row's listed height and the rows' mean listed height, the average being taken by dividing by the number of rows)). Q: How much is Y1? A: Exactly 0.7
